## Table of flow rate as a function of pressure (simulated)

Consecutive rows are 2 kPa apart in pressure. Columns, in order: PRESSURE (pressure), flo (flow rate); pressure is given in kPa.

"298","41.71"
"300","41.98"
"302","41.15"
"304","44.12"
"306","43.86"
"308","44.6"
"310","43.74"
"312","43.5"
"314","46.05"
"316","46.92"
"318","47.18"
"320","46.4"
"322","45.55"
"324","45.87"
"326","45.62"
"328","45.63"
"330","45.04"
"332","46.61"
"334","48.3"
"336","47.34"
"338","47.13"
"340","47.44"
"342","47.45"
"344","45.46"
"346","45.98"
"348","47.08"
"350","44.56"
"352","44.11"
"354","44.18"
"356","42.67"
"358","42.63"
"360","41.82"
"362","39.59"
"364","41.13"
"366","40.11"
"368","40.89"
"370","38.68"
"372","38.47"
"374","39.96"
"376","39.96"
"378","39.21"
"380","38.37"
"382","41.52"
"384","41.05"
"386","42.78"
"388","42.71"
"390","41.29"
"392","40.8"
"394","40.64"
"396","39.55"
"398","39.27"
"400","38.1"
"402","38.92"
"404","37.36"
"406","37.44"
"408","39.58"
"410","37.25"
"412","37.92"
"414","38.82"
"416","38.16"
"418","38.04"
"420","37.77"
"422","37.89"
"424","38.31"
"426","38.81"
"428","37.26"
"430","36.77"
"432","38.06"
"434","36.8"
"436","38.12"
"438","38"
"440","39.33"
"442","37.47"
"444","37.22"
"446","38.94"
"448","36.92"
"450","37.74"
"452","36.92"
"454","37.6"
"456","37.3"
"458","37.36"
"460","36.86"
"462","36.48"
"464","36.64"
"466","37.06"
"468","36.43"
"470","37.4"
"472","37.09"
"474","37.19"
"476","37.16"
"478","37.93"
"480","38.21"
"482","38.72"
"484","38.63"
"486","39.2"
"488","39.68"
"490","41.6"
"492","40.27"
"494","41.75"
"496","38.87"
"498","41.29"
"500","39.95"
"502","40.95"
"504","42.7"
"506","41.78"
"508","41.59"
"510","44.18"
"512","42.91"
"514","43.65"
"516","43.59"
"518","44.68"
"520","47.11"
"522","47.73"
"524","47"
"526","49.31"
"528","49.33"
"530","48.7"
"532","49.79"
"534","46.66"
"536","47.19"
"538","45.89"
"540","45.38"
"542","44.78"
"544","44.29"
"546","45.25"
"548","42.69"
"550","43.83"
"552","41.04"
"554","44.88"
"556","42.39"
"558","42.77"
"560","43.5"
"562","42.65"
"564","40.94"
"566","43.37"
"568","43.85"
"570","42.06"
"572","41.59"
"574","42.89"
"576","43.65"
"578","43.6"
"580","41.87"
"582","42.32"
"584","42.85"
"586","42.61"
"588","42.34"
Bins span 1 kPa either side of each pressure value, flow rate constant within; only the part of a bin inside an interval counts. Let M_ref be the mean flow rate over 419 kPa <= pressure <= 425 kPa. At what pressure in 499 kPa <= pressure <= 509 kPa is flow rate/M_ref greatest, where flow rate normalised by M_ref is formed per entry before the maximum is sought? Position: 504 kPa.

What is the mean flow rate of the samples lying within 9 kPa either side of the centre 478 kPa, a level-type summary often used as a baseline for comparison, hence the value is 38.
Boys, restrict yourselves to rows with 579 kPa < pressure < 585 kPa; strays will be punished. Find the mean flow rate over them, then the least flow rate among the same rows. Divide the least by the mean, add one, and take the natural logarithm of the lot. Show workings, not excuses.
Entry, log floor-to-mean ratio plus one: 0.688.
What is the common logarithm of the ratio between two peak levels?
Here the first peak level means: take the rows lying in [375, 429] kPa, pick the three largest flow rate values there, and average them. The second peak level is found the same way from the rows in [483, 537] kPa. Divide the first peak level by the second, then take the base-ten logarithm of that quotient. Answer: -0.07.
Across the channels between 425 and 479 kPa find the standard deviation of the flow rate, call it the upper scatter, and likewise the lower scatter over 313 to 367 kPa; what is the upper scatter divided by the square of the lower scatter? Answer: 0.13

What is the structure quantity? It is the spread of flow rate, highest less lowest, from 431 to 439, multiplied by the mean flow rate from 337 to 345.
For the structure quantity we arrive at 62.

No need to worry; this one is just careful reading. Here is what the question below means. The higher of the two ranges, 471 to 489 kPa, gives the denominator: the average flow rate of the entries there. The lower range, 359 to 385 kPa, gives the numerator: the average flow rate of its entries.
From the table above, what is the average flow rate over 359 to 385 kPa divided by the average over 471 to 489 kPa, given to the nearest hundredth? 1.05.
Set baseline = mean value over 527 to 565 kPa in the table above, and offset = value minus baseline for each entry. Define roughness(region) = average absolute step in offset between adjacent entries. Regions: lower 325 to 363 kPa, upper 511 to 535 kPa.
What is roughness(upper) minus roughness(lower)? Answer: 0.25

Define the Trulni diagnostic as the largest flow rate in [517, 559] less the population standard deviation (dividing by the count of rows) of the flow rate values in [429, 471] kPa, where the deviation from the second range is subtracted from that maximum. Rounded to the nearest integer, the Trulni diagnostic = 49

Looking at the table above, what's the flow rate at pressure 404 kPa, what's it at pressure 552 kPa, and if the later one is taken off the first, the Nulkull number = -4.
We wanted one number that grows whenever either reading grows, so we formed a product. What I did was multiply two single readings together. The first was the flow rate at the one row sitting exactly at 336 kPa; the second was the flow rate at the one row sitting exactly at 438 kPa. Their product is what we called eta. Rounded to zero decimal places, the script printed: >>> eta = 1799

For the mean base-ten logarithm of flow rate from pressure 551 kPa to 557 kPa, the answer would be 1.63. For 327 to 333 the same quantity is 1.66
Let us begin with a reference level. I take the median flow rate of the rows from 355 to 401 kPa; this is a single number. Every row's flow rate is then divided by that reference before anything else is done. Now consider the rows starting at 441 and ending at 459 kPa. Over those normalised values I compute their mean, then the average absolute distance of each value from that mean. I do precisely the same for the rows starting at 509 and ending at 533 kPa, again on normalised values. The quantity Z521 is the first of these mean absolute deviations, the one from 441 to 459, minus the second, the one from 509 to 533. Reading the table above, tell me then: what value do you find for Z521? -0.05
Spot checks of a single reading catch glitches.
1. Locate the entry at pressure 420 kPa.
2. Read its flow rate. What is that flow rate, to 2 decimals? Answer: 37.77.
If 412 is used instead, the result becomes 37.92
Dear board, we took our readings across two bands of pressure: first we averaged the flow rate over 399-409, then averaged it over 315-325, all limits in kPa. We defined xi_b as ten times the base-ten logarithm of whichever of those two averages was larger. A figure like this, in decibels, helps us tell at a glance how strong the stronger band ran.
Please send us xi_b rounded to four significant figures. 16.66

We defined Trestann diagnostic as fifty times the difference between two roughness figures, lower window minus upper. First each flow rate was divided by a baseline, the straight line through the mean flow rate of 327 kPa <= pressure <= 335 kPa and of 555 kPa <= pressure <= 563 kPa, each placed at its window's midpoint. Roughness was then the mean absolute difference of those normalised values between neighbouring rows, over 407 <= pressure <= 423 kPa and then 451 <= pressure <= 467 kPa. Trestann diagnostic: 0.4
